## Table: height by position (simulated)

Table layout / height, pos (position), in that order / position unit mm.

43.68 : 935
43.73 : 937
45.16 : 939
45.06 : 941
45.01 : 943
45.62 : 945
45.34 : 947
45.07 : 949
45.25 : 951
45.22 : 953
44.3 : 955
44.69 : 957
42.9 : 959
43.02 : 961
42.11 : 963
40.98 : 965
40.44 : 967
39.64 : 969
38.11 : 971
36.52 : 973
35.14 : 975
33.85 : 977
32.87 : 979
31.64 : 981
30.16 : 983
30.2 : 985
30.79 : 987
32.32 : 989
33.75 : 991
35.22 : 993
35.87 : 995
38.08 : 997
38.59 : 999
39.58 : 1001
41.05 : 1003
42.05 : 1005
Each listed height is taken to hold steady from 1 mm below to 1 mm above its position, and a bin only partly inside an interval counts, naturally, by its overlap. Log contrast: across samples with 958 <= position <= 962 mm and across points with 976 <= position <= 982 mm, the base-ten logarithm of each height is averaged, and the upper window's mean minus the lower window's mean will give -0.118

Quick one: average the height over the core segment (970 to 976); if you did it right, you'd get 36.6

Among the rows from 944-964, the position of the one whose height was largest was 945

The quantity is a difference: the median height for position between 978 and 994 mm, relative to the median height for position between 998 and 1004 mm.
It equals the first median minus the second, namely -8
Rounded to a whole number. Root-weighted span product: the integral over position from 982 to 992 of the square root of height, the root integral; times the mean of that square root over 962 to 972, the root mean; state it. 356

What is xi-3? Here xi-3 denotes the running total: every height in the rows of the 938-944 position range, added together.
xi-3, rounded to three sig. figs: 135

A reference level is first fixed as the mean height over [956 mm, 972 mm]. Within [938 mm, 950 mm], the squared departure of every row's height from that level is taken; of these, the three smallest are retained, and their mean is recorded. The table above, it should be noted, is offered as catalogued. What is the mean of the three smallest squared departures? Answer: 13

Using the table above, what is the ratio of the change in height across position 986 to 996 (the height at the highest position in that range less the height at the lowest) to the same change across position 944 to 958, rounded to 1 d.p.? -5.5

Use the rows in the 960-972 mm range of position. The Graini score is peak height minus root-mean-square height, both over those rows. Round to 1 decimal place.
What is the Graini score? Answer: 2.3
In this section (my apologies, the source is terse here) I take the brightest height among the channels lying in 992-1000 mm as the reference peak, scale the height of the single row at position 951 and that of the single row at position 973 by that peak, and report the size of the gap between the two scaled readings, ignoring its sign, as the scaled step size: 0.23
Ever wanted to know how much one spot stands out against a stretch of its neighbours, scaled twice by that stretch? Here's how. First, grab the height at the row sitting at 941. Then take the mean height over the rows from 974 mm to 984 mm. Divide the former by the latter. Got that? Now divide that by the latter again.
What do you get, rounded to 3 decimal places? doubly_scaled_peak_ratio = 0.042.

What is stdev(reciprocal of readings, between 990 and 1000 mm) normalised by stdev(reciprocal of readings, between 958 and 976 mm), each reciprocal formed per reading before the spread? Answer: 0.8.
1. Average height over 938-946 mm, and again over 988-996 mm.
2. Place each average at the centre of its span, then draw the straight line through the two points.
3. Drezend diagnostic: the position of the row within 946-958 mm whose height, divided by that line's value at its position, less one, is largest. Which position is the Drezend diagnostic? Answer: 957 mm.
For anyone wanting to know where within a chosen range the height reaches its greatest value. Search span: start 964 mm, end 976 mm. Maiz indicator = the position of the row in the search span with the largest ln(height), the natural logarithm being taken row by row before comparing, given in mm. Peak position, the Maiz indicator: 965 mm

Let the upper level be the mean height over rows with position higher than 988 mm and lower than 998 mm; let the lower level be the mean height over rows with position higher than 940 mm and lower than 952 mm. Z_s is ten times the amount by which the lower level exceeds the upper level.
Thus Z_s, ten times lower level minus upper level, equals 102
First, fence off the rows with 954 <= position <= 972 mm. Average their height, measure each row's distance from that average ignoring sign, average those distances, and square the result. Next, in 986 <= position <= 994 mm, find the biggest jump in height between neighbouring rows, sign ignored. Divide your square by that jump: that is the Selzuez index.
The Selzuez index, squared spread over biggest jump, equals 2.1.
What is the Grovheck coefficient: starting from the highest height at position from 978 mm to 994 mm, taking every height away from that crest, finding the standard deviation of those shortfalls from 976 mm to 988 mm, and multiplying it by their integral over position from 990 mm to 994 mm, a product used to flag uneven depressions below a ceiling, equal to 4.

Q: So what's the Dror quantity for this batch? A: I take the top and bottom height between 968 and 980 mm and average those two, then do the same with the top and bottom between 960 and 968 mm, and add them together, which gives 78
